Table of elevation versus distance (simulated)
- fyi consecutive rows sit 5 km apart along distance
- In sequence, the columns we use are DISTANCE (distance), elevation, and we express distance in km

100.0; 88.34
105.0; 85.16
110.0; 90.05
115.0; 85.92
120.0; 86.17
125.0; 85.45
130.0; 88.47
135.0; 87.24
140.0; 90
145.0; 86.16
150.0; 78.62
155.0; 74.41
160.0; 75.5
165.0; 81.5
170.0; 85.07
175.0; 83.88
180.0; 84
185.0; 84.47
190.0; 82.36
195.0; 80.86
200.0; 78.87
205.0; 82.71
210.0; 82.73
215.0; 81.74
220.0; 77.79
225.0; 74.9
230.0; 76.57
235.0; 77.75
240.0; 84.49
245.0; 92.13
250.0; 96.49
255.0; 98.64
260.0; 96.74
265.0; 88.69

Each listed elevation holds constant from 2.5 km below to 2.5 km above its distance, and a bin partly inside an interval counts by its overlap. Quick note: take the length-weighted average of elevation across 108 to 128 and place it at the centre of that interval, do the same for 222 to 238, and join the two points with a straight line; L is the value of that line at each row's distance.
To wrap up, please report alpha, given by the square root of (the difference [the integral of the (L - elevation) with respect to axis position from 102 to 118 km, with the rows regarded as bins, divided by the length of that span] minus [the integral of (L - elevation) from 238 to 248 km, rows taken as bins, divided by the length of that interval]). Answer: 3.7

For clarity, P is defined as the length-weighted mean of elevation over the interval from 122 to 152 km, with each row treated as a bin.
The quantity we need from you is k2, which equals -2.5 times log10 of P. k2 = -4.84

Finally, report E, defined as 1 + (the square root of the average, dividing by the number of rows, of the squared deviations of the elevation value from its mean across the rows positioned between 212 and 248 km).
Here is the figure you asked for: 6.5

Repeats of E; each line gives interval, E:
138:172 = 6.4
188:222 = 2.8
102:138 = 2.7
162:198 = 2.5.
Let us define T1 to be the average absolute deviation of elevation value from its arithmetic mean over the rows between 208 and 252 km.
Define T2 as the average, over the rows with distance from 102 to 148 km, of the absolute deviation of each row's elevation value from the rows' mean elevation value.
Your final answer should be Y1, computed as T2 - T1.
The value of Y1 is -4.0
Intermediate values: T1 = 5.5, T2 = 1.6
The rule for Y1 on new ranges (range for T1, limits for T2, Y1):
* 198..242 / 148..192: 0.4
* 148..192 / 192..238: -0.9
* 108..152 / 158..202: 0.1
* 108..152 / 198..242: 0.6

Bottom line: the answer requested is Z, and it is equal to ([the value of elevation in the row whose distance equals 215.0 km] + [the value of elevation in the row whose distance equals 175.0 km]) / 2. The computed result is 83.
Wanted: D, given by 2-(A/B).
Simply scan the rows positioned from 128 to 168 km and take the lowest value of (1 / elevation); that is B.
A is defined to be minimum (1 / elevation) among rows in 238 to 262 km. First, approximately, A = 0.0101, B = 0.0111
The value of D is 1.09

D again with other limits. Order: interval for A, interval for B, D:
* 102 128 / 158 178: 1.06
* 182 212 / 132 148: 0.93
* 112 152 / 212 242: 1.06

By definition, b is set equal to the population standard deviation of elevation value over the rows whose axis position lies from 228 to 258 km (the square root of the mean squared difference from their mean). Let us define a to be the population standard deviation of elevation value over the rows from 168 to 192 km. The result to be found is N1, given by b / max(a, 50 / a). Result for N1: 0.16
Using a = 1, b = 8.7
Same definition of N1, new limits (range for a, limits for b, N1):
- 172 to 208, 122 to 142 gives 0.06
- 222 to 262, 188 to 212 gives 0.16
